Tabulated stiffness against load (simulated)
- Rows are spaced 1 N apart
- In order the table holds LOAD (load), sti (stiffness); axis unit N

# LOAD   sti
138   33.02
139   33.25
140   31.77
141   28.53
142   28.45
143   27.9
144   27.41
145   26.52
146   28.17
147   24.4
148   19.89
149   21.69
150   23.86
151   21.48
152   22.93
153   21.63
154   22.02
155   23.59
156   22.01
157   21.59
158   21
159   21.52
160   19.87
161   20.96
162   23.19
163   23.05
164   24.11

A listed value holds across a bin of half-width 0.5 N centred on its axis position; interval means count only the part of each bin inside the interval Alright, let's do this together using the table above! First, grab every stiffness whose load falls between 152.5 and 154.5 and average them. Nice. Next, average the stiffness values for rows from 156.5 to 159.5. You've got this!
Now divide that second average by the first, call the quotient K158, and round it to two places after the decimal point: 0.98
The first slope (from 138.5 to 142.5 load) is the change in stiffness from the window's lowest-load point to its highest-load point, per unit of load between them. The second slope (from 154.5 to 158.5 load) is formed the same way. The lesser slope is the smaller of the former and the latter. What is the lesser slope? -1.6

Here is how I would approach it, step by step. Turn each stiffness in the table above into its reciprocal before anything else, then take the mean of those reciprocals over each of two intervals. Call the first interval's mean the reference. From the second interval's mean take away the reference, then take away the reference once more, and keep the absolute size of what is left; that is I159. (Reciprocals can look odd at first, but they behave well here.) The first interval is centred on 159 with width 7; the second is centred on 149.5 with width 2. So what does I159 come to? 0.0494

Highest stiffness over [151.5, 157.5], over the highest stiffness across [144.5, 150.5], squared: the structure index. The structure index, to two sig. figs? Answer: 0.70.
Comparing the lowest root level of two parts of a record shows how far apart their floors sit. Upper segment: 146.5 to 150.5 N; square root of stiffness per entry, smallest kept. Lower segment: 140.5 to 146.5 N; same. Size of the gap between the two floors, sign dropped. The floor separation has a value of 0.69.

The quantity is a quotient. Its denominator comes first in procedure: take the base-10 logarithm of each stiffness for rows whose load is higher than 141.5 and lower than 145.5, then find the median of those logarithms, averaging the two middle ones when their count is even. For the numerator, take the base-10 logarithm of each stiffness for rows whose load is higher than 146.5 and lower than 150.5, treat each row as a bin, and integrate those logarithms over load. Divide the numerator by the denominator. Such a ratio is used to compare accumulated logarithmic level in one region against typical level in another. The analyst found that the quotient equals 3.75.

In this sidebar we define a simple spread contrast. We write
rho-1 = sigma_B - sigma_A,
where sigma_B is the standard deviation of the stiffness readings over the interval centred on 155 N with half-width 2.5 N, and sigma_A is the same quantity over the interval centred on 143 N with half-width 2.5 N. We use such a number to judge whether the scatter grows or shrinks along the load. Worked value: 0.0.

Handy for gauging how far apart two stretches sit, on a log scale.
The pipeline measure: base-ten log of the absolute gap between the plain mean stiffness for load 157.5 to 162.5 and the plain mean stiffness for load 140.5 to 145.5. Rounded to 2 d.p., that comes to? 0.81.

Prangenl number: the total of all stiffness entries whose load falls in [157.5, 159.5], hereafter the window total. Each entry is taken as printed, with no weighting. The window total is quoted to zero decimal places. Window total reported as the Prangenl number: 43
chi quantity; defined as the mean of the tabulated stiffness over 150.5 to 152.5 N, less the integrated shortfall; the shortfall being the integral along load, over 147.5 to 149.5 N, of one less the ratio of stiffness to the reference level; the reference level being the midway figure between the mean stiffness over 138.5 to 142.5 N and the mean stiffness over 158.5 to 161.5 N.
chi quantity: 21.8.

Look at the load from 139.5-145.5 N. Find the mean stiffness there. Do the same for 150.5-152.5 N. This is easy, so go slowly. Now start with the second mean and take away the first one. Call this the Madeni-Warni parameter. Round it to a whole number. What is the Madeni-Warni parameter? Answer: -6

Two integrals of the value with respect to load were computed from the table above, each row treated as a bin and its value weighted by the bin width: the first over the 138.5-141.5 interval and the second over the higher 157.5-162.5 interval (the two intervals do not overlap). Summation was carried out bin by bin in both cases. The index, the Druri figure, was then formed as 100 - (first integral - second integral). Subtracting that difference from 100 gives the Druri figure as 113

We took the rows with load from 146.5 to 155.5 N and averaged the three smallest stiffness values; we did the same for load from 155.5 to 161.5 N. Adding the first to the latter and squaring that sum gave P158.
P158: 1731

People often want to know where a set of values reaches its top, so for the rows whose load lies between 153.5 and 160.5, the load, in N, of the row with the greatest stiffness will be 155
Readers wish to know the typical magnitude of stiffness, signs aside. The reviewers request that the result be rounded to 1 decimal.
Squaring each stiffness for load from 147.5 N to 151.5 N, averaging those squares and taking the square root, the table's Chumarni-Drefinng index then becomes 21.8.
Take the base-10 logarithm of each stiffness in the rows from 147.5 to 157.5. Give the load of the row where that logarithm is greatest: 150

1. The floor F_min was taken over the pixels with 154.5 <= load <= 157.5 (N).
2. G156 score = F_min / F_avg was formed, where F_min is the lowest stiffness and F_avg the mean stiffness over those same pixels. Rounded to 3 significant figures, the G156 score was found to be 0.964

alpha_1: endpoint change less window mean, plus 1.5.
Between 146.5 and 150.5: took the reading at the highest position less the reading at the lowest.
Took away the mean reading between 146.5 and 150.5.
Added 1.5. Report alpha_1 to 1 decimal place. -21.5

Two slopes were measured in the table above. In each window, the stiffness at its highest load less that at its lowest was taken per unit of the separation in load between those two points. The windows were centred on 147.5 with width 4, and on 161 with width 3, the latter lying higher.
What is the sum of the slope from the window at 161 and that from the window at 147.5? -0.5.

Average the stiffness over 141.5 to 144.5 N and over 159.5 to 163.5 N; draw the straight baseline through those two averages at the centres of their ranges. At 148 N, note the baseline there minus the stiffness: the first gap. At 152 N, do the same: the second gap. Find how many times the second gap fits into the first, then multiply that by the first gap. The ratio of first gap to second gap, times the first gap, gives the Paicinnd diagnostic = 20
